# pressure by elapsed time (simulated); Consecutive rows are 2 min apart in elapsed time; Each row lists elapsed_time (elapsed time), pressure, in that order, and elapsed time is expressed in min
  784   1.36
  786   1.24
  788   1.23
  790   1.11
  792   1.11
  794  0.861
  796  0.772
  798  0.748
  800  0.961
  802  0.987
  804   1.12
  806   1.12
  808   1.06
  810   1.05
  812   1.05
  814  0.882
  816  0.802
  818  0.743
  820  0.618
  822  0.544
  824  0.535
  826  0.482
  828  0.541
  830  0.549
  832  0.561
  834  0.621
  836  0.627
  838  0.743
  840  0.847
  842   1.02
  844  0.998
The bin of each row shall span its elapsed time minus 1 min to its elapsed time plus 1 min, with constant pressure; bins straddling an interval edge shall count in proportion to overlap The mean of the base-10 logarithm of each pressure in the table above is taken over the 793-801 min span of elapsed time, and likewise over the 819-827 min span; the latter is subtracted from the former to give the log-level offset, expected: 0.19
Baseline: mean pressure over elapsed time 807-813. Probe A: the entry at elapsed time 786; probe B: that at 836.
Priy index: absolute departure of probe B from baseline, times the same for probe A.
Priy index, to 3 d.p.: 0.080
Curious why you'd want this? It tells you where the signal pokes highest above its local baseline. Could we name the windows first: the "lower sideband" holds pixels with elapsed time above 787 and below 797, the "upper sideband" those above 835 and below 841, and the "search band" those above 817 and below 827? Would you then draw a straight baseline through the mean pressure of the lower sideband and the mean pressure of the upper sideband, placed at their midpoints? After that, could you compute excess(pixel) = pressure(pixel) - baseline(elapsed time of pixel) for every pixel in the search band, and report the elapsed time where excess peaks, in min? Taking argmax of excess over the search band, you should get 818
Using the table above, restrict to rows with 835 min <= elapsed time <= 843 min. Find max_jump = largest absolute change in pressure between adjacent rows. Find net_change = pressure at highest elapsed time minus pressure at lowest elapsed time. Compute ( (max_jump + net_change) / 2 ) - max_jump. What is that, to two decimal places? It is 0.11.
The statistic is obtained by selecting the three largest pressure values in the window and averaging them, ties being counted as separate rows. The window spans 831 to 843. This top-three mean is 0.9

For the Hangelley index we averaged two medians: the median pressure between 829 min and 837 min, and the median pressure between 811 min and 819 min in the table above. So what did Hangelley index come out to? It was 0.72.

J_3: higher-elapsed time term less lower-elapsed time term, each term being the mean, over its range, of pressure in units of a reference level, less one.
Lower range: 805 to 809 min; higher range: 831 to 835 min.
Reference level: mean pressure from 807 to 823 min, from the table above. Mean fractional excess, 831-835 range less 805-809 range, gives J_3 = -0.6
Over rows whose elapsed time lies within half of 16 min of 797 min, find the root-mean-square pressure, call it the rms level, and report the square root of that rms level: 0.98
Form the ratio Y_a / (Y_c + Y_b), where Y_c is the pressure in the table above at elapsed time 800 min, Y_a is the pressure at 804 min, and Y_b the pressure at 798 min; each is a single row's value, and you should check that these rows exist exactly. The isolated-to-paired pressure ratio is 0.66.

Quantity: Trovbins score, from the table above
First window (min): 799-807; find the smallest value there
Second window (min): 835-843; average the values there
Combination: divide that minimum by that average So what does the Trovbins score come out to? 1.19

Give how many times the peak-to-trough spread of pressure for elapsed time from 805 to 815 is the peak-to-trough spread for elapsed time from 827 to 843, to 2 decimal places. 0.50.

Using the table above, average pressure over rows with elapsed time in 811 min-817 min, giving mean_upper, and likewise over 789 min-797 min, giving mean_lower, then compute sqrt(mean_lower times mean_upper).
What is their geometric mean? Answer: 0.94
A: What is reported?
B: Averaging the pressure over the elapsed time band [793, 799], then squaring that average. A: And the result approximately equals 0.63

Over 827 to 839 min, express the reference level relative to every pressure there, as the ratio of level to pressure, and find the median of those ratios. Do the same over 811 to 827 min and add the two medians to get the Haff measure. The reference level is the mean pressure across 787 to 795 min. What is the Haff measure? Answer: 3.4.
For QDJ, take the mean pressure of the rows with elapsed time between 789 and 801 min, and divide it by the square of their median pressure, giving 1.1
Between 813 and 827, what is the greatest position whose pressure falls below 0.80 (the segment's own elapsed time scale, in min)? 826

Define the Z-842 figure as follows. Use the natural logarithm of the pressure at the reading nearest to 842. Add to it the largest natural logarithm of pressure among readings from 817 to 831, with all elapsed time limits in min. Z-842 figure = -0.3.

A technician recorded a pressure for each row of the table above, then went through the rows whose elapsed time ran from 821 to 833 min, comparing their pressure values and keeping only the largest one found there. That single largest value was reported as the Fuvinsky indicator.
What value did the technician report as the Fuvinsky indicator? 0.561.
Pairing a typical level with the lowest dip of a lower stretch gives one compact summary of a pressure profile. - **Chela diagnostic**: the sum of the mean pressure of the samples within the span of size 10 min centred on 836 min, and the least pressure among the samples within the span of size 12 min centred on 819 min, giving 1.21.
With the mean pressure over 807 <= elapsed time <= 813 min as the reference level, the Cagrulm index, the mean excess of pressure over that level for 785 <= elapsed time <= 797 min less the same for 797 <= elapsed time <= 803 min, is 0.16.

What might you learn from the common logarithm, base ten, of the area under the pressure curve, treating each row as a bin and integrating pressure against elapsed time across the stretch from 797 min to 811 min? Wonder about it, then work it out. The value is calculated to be 1.15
